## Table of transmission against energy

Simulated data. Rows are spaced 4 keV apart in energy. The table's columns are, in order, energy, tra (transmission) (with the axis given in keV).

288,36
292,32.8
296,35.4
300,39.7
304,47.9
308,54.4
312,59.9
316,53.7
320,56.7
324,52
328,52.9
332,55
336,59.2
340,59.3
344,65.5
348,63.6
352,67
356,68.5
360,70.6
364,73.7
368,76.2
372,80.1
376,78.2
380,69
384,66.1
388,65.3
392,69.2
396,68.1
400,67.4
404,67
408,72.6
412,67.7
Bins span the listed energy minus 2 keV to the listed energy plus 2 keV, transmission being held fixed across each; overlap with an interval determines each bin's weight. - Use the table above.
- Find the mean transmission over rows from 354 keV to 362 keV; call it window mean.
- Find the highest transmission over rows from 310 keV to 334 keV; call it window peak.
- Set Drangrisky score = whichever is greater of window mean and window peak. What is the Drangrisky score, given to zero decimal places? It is 70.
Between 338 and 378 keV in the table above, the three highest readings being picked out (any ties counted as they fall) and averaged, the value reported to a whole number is 78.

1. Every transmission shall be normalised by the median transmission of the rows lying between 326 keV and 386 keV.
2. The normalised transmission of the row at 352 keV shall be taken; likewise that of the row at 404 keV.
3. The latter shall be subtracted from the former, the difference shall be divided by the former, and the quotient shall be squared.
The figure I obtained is 0.00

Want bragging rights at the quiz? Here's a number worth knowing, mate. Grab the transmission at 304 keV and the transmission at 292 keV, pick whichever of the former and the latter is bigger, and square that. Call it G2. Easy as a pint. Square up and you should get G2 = 2294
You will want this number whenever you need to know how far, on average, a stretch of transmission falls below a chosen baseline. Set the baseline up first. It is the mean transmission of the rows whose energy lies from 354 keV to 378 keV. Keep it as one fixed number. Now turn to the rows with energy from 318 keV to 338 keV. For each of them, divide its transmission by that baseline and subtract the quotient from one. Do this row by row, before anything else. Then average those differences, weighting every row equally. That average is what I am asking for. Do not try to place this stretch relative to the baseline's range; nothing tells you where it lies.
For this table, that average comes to 0.26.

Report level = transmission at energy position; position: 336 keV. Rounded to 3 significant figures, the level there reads 59.2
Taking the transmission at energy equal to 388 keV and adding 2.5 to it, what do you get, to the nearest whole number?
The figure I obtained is 68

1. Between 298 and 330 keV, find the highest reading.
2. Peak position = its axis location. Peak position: 312 keV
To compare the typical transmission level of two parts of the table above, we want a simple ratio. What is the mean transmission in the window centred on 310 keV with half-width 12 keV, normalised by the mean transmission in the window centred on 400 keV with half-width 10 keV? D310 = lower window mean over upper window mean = 0.76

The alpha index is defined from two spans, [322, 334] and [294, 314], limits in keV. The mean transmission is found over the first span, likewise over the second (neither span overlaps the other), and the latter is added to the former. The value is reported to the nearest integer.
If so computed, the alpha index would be 101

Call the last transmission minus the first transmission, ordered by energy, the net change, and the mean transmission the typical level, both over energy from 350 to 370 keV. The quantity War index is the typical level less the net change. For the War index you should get 62.0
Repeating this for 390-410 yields 65.5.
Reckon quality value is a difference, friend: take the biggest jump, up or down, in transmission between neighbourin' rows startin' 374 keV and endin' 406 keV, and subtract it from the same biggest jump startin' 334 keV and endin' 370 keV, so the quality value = -3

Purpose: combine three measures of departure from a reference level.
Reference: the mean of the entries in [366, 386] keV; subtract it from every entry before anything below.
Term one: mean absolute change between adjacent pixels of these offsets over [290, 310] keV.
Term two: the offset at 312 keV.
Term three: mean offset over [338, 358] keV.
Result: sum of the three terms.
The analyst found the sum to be -17.8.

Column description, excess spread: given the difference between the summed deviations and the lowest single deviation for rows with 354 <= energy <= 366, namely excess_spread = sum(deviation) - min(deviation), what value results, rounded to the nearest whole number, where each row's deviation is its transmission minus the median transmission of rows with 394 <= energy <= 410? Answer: 9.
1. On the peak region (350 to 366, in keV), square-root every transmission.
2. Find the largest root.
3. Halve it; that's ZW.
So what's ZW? 4.3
